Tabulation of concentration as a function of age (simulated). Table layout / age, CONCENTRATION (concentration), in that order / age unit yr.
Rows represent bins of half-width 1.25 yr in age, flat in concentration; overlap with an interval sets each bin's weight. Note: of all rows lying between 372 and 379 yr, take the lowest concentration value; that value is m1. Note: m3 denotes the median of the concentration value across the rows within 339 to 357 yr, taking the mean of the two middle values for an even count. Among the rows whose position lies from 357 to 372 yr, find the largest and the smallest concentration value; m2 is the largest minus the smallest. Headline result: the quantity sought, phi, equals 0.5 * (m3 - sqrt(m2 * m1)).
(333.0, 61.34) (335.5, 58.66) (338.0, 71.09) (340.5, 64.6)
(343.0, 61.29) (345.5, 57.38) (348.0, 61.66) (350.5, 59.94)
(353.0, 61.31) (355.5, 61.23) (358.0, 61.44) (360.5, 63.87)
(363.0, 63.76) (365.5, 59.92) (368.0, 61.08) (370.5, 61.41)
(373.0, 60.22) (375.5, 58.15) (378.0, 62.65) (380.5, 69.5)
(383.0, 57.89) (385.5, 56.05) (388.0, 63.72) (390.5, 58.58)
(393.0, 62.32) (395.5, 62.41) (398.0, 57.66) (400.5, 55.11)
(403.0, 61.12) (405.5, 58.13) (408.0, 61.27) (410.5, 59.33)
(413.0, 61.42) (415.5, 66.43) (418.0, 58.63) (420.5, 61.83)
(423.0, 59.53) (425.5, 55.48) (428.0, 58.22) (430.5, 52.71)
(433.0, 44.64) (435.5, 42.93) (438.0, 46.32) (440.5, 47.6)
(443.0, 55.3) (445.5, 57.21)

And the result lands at 23.1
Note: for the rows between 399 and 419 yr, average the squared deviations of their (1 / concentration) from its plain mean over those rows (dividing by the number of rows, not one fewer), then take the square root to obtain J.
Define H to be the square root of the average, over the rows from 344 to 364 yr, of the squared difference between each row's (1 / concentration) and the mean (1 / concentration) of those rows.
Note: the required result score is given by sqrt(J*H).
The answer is 0.0007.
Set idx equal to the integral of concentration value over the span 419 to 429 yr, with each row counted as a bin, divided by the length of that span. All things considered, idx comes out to 58.8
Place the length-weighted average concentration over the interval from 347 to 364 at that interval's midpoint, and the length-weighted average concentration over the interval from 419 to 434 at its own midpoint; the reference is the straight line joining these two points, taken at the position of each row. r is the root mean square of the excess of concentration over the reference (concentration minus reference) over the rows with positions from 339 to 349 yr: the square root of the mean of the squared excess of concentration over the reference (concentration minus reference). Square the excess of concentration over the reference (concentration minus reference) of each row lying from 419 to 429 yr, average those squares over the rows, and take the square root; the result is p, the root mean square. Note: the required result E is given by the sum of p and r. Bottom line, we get 7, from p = 3.6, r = 2.9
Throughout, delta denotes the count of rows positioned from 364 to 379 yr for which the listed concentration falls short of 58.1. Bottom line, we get 0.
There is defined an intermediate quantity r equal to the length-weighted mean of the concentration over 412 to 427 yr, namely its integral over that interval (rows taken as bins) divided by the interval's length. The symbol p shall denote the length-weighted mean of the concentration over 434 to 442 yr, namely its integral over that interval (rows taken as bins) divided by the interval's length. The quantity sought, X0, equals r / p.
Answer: 1.32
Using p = 45.9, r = 60.5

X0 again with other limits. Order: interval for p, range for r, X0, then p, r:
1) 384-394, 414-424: 1.03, 60.1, 61.7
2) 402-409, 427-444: 0.82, 60.1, 49.5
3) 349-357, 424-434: 0.87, 60.9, 53.1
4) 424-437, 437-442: 0.93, 50.9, 47.4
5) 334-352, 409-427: 0.97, 62.1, 60.4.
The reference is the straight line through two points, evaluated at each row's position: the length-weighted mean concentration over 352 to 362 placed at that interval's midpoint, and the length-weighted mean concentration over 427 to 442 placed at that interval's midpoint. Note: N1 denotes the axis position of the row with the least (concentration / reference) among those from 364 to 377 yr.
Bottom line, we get 375.5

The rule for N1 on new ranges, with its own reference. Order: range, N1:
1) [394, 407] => 400.5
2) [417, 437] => 435.5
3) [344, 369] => 345.5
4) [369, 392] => 385.5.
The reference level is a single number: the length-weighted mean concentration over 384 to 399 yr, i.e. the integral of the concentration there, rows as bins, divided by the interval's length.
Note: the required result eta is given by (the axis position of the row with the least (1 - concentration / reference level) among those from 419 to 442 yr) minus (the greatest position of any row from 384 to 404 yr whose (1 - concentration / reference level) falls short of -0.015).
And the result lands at 17.5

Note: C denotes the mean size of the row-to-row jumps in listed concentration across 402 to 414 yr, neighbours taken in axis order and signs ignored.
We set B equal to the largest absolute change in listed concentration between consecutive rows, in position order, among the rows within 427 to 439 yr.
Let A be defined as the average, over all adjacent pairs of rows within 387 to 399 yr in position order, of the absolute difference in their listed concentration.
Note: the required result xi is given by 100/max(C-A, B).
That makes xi 12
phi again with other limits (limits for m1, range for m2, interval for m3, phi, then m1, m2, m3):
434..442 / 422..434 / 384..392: 16.6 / 42.93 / 15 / 58.6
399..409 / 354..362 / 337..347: 25.4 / 55.11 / 3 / 62.9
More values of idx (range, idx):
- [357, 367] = 62.2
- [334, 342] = 64.6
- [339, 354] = 61.2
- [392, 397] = 62.1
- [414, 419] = 62.7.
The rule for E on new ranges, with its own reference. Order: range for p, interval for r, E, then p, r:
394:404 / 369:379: 5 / 3.0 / 1.7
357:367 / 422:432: 4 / 1.8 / 2.6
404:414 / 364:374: 4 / 3.3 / 0.7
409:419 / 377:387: 11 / 5.7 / 5.4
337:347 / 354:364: 7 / 4.8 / 1.8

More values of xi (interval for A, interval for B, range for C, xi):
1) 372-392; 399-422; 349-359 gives 13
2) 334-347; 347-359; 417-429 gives 58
